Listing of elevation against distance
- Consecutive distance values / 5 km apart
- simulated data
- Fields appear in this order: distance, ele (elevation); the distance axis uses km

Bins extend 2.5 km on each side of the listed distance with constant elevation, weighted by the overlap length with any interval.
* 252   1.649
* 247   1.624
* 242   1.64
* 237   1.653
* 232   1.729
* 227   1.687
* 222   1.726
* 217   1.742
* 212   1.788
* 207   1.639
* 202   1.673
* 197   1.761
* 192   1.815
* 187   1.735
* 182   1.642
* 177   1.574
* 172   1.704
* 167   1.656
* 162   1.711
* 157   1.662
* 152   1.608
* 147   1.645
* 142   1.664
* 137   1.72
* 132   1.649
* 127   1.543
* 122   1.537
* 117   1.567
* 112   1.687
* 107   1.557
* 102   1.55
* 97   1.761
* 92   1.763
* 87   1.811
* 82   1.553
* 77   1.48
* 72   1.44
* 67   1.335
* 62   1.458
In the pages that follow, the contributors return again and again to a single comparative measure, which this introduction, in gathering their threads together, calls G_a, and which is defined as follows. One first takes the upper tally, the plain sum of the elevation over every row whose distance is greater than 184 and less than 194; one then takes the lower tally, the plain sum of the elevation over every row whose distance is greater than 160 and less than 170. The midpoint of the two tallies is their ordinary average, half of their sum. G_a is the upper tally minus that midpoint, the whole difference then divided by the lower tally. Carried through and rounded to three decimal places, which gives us 0.027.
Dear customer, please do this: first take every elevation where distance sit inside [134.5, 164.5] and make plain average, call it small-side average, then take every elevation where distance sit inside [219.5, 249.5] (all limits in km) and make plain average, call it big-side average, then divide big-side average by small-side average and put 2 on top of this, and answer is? 3.00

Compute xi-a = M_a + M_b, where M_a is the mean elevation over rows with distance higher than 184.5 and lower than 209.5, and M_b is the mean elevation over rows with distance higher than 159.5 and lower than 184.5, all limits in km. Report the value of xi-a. 3.38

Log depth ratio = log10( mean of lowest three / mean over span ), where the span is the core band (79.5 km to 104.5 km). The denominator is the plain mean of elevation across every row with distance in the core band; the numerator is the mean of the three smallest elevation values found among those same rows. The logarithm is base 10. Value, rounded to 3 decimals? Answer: -0.017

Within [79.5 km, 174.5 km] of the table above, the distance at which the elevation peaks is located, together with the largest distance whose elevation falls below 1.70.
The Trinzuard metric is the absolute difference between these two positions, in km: 80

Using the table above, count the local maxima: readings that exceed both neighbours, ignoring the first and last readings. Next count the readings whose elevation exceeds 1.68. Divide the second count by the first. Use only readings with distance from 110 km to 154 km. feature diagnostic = 2.00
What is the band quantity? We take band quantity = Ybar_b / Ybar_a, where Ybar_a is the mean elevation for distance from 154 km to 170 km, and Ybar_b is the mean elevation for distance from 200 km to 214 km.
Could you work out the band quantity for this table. 1.01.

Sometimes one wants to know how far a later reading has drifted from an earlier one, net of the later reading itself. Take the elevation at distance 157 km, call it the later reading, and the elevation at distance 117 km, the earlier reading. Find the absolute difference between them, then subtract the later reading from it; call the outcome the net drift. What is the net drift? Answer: -1.57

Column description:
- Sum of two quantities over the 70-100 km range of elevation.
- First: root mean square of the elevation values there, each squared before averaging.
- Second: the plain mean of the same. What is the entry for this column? 3.28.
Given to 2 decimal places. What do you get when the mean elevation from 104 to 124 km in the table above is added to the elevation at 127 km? 3.13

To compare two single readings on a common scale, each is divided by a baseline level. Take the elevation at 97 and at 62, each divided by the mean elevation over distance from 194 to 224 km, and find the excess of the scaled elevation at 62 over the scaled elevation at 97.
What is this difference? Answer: -0.18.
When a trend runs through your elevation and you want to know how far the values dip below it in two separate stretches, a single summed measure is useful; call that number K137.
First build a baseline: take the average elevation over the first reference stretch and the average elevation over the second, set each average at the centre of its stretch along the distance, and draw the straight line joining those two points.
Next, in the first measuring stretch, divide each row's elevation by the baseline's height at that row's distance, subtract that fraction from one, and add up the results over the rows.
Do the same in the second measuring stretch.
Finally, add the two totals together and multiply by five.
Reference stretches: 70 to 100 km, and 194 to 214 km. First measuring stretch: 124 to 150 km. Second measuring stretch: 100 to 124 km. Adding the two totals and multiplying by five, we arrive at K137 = 1.5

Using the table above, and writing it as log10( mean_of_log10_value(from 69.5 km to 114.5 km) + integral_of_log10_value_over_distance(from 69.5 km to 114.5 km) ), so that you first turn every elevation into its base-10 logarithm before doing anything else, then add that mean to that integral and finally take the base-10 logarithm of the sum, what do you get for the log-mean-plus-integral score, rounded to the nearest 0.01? 0.98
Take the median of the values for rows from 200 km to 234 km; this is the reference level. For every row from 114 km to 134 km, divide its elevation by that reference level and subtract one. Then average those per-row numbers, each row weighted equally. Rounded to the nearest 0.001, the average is -0.088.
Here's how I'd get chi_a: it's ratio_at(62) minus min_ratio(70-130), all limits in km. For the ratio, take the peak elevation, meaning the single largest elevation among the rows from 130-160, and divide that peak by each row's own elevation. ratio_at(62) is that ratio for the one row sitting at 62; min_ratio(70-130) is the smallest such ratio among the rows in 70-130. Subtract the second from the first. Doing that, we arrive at 0.23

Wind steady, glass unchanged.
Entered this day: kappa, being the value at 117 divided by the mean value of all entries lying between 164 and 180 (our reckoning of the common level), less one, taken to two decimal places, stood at -0.05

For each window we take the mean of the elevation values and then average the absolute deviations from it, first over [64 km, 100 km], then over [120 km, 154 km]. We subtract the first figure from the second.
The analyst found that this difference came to -0.11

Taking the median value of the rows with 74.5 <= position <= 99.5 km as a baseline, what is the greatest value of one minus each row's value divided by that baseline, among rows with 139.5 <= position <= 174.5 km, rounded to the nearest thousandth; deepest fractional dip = 0.087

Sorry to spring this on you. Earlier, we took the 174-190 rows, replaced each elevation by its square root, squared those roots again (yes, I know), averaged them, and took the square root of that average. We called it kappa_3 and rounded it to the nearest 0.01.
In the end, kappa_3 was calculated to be 1.28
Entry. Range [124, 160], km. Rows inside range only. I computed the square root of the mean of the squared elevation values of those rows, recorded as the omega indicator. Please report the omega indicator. 1.64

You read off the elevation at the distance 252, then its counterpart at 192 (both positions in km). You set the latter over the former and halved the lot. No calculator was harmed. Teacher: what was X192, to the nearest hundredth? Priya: 0.55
